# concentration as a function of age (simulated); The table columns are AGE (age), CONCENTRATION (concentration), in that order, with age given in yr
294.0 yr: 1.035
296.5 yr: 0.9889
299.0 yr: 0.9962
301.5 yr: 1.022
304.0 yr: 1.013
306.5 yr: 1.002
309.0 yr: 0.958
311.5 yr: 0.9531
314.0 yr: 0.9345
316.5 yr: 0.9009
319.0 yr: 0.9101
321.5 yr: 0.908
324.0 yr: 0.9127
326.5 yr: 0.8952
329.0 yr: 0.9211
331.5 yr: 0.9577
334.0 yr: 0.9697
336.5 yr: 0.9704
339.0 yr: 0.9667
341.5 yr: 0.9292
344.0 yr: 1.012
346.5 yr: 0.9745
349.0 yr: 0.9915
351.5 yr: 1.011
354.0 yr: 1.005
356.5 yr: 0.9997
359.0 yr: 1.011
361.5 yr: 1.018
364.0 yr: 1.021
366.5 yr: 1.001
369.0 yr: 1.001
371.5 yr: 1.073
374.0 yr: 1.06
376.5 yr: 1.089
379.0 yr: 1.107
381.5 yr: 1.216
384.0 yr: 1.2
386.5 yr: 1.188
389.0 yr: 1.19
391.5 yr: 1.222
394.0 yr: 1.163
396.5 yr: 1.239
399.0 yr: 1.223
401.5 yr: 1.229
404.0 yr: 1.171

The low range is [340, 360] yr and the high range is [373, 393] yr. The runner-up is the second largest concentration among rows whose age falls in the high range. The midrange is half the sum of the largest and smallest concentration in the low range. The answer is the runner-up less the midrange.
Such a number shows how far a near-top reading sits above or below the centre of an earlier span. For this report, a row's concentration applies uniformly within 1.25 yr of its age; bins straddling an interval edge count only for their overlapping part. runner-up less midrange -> 0.25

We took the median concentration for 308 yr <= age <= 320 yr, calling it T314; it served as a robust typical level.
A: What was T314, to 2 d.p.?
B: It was 0.93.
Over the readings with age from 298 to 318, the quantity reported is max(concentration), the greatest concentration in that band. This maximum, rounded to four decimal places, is 1.0220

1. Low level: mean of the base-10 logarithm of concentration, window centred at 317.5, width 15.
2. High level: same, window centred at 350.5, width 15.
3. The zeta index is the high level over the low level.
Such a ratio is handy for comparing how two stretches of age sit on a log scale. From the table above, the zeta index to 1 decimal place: 0.0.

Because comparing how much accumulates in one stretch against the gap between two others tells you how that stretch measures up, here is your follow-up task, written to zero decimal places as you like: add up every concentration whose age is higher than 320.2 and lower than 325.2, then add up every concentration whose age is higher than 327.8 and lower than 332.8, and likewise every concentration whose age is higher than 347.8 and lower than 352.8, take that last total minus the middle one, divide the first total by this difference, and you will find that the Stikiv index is 15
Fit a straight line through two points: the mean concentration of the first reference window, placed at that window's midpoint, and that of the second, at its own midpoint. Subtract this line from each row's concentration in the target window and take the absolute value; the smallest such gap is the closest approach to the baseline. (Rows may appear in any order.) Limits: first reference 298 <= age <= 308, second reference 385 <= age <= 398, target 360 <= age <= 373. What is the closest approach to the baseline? 0.084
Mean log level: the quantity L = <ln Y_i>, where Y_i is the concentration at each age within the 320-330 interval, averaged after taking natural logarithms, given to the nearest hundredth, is -0.10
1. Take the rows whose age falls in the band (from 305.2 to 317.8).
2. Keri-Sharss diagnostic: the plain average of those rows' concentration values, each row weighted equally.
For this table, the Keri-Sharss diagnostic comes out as 0.95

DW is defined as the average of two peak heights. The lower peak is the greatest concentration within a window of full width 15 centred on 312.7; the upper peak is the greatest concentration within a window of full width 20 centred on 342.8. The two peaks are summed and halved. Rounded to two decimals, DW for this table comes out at 1.01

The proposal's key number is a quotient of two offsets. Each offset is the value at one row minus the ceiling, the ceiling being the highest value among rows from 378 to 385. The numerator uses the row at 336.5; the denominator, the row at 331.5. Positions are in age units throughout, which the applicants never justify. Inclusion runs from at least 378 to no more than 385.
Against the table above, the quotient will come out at 1.0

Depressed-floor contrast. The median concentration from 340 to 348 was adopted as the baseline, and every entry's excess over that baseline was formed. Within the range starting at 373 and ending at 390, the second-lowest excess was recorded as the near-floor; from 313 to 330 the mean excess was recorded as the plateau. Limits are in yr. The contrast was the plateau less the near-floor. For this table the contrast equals -0.18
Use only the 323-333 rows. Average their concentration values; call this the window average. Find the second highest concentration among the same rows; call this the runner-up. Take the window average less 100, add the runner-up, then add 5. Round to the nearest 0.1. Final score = -93.2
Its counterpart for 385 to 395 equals -92.6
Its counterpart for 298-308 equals -93.0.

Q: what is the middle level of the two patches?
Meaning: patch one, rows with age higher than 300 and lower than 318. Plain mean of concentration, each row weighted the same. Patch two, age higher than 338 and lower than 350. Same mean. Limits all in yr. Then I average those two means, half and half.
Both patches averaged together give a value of 0.97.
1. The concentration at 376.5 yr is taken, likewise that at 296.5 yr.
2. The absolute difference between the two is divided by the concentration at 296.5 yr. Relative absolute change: 0.10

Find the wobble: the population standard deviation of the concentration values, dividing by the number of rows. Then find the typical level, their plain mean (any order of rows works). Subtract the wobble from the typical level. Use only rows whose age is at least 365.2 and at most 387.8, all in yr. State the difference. 1.03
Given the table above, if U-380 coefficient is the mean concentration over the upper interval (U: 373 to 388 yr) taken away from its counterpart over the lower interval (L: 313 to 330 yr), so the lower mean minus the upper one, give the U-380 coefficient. -0.23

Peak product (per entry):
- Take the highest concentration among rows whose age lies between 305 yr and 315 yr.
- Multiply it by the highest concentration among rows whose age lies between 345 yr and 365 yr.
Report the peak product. 1.02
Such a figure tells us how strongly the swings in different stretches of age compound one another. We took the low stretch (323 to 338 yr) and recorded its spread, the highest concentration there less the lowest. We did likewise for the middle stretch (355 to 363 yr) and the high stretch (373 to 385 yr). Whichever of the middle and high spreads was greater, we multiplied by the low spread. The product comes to 0.012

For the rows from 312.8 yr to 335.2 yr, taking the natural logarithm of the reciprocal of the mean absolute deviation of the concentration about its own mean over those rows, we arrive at 3.9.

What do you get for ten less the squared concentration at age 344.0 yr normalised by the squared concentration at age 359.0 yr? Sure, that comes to 9.00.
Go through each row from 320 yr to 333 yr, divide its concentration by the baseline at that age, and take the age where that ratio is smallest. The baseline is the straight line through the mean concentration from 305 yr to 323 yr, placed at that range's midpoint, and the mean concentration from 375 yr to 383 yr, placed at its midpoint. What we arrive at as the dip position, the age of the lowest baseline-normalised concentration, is 326.5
